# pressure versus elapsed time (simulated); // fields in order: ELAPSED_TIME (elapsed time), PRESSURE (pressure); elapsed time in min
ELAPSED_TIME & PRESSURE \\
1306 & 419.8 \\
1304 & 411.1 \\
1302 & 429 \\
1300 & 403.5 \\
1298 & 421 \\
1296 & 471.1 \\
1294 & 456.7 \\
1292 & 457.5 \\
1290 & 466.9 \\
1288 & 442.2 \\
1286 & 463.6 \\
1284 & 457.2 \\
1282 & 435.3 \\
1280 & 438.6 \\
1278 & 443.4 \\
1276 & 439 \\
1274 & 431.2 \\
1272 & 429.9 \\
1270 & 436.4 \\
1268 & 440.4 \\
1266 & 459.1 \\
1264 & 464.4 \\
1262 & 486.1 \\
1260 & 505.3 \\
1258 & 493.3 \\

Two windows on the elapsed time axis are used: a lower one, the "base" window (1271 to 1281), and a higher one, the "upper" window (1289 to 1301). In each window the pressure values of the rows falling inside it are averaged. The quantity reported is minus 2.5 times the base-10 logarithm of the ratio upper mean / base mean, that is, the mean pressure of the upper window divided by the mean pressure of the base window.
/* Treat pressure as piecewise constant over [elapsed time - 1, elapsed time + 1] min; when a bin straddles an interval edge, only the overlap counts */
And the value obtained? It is -0.024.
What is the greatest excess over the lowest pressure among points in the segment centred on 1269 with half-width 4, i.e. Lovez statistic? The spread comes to 29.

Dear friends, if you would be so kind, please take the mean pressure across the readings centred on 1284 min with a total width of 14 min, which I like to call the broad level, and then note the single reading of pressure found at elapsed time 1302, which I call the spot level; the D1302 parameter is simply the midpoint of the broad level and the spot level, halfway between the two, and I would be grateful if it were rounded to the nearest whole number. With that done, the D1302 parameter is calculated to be 439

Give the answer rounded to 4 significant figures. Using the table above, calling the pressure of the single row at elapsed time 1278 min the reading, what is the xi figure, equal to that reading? 443.4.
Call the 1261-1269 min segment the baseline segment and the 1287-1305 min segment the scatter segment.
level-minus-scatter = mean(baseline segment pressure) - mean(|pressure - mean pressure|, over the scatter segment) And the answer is 441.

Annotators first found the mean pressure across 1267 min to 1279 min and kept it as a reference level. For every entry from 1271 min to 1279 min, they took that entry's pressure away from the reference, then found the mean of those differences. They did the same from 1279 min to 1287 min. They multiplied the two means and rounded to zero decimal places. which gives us -10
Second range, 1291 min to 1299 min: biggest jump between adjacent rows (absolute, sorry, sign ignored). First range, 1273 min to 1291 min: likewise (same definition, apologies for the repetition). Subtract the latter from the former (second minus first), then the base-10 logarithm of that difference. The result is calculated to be 1.4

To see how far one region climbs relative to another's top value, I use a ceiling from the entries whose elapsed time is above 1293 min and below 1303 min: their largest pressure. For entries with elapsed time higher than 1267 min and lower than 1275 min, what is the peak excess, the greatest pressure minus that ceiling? -31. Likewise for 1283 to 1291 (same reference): -4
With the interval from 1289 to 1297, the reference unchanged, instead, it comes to 0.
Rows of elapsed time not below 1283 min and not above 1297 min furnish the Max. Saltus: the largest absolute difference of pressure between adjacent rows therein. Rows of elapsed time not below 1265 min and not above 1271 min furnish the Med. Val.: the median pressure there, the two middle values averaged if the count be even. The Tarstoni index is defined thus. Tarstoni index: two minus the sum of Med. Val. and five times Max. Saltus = -562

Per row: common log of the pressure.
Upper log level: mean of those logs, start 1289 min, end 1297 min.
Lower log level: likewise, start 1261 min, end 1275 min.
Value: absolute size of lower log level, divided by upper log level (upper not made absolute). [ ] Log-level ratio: 1.00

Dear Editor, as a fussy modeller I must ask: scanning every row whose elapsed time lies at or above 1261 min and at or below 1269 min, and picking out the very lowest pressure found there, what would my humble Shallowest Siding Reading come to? 440.4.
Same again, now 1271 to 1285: 429.9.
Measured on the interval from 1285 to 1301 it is 403.5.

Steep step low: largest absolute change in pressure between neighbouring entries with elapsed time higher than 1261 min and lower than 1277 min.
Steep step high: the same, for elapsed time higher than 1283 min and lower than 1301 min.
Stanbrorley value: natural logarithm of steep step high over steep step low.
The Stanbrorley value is 0.8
